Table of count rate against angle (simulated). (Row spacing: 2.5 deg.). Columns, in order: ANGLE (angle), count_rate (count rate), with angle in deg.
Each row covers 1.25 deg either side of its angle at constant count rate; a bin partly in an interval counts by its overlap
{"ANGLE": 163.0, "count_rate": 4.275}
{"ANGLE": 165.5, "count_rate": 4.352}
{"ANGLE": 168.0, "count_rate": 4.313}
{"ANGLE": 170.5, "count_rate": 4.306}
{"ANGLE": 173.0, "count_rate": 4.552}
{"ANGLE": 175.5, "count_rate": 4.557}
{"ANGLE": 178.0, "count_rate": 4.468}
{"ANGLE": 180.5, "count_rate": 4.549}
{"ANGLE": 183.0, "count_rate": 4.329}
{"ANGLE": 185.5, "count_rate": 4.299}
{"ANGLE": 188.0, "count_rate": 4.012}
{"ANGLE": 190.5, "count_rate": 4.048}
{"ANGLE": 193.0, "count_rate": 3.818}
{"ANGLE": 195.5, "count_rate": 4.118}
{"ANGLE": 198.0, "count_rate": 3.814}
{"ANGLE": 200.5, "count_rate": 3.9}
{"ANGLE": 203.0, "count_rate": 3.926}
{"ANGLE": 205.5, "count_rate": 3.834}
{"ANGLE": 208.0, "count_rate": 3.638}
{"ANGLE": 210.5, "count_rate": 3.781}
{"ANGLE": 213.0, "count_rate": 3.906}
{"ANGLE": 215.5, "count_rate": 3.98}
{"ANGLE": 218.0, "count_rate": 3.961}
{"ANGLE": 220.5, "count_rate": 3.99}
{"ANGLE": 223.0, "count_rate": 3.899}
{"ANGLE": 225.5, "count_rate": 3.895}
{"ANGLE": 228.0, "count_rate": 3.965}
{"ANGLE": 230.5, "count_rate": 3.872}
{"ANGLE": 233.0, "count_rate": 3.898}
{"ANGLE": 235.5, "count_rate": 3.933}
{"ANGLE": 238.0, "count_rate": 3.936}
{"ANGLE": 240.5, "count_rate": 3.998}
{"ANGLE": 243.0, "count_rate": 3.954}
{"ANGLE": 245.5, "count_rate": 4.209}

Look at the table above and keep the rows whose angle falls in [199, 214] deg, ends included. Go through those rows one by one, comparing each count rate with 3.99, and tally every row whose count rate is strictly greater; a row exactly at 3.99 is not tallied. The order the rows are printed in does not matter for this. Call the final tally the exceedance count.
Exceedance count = 0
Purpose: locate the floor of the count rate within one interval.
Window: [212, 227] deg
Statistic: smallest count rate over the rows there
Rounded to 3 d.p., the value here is 3.895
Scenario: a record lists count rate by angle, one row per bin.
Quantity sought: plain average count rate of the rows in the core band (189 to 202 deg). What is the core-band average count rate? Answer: 3.94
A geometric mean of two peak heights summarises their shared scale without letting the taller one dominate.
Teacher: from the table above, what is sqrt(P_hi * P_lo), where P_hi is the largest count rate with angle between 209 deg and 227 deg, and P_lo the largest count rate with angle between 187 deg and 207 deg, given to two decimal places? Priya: 4.05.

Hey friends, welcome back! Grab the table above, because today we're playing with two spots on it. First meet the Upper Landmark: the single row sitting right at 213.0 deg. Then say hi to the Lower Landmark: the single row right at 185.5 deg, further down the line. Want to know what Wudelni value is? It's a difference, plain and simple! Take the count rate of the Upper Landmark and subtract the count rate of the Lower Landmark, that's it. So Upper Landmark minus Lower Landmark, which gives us -0.39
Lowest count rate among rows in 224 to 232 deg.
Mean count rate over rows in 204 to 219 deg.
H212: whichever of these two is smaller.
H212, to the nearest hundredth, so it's 3.85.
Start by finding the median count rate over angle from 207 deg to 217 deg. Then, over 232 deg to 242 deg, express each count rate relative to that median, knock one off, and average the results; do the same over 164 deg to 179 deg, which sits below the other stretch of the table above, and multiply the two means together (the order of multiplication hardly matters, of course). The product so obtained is 0.004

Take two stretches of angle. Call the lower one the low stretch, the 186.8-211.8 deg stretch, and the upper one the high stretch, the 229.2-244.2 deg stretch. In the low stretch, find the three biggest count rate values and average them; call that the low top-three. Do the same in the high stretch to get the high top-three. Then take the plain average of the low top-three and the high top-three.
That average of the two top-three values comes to 4.01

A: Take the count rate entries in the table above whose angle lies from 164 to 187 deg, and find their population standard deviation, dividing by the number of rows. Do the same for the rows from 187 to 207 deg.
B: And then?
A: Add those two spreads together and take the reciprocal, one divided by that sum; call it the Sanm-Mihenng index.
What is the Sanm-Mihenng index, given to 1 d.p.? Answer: 4.6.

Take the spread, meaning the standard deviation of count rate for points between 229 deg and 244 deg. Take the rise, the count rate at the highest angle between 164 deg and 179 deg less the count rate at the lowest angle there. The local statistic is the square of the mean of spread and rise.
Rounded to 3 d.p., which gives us 0.006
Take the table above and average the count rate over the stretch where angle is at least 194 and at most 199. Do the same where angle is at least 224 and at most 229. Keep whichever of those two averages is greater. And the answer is 3.97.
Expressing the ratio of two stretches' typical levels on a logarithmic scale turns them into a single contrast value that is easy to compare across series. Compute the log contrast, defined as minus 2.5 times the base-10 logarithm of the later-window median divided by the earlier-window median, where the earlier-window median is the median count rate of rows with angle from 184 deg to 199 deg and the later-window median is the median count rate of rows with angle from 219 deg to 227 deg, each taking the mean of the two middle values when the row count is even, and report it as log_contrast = 0.04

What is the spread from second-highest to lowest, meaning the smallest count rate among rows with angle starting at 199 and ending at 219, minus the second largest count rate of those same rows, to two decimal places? -0.32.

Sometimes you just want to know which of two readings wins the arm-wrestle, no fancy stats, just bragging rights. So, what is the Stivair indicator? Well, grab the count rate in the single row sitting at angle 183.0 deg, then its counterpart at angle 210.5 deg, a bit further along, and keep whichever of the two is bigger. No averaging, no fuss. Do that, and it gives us 4.33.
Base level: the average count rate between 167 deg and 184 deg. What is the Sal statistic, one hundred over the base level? 22.5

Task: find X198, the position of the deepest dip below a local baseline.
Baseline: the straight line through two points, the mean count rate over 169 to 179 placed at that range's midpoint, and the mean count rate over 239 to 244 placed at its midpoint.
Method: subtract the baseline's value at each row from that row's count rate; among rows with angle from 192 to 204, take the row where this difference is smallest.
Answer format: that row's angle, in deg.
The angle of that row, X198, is 193.0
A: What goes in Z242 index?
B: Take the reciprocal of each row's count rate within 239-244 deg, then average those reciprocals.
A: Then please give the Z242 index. 0.252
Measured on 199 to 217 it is 0.260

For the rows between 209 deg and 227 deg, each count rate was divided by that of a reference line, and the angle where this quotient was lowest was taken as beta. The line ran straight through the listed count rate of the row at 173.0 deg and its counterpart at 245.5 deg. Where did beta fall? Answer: 210.5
